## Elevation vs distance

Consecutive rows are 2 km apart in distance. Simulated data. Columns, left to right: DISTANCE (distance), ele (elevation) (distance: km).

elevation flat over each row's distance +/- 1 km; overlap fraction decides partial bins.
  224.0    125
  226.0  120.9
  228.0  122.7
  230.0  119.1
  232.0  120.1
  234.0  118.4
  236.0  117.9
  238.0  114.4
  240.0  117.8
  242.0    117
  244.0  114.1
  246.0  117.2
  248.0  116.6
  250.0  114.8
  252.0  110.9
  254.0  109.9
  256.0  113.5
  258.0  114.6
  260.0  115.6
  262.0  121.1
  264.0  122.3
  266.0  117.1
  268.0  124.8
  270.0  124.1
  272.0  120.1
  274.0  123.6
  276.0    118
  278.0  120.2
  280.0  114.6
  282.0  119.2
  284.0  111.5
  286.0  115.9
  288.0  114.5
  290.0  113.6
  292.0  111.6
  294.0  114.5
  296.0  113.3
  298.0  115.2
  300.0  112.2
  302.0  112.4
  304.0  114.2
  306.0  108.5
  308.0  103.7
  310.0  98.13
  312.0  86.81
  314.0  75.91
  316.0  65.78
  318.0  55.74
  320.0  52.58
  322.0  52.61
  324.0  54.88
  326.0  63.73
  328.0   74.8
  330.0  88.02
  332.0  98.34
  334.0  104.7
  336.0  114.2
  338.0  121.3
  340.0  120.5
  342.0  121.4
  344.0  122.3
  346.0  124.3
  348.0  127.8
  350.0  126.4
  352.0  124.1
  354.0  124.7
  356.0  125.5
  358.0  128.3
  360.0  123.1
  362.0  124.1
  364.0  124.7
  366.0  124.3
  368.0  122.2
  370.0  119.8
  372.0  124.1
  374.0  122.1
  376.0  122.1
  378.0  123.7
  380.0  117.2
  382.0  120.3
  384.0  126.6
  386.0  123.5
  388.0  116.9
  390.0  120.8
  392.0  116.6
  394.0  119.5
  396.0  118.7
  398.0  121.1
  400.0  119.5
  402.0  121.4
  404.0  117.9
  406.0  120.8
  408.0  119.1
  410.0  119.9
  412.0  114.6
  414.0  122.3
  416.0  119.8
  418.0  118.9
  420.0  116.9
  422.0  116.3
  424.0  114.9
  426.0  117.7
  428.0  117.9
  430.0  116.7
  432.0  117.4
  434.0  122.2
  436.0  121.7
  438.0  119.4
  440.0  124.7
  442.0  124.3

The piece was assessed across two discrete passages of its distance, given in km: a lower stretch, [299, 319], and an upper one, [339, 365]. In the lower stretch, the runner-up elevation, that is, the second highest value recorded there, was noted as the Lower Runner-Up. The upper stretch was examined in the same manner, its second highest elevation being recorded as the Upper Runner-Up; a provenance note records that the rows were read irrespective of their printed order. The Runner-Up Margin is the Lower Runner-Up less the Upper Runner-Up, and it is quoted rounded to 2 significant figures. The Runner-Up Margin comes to -15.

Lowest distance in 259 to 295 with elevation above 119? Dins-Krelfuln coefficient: 262.0 km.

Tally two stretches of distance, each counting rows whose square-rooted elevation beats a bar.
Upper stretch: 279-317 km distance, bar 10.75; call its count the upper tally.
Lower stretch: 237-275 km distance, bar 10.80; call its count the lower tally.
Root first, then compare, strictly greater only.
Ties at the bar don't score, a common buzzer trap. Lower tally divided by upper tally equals 5.00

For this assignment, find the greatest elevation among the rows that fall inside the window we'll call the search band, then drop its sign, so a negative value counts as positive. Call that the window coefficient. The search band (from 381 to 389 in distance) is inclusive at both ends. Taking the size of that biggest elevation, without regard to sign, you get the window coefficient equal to 127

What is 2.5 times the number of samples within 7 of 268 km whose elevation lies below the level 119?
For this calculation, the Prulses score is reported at 2.5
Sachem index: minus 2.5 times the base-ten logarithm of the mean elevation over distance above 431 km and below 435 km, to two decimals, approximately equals -5.20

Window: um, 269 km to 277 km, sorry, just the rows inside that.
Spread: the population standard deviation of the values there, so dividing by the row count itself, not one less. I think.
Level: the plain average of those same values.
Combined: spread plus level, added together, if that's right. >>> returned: 124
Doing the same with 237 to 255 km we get 117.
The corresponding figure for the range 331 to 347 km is 125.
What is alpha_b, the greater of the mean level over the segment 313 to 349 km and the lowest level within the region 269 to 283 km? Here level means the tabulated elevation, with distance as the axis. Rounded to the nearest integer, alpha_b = 115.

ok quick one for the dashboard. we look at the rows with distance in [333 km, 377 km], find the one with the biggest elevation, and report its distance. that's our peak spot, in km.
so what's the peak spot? 358.0 km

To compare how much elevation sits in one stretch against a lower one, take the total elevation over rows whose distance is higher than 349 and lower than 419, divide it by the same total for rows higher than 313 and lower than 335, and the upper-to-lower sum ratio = 5.41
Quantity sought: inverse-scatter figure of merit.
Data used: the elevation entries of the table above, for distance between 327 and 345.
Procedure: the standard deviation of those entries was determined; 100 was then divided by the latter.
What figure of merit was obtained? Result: 6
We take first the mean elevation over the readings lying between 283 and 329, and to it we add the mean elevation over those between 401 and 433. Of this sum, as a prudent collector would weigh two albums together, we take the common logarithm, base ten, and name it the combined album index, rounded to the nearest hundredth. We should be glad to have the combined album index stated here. 2.33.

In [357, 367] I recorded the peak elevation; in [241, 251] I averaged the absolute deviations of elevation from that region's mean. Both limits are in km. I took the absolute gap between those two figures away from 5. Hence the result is -122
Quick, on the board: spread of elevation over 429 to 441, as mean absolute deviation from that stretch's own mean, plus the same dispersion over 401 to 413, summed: 4.3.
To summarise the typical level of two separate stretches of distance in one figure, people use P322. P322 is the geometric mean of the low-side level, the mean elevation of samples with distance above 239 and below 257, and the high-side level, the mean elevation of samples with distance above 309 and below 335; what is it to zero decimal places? 93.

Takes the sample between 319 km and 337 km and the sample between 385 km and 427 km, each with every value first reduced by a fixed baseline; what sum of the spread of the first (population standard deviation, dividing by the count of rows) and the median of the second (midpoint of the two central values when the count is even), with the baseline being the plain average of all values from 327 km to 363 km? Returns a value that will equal 25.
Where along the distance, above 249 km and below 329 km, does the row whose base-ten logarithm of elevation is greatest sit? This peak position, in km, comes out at 268.0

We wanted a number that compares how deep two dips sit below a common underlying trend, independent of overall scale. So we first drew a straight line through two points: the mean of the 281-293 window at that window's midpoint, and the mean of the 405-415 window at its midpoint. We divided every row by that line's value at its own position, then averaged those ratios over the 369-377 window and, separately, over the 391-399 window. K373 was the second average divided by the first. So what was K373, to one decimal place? 1.0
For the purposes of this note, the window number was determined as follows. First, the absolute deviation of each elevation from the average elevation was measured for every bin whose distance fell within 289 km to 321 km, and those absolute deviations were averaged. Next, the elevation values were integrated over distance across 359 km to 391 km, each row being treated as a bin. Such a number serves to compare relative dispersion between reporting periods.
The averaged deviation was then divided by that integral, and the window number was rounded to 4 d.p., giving 0.0048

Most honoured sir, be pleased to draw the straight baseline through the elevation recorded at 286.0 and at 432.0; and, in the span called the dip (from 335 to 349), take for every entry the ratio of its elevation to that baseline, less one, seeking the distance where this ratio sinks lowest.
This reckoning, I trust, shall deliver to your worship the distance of 336.0 km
